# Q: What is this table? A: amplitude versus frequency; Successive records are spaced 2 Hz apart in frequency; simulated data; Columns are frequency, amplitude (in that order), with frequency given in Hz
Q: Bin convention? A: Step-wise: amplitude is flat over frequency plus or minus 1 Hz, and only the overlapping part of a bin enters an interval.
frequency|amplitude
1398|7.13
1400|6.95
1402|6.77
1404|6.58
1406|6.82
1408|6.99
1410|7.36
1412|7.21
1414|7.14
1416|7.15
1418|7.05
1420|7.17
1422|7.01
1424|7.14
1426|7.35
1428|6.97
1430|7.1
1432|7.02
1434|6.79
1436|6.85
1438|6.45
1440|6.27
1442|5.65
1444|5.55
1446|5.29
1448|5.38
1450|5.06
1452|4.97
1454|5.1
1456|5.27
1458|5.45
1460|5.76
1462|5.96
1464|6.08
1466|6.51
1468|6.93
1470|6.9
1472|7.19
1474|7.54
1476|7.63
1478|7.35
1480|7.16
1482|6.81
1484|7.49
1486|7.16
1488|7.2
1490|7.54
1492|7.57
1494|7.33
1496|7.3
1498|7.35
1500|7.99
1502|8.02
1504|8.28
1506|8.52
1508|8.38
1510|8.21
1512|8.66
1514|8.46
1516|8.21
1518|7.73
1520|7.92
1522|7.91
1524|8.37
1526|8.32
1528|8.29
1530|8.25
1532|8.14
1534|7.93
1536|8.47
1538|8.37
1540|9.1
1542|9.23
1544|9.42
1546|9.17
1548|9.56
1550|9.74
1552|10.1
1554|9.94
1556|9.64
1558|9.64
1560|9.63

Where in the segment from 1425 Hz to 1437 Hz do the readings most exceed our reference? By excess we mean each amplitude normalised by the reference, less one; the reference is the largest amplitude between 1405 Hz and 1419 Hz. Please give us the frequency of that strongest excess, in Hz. 1426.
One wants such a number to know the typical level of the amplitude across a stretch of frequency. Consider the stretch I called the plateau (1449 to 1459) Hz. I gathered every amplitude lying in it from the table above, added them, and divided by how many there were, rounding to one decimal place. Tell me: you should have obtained 5.2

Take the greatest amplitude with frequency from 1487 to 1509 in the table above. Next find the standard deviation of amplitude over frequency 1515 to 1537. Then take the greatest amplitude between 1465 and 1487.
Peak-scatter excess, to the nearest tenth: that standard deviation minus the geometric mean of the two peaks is -7.8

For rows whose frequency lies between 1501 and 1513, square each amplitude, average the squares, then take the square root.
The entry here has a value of 8.3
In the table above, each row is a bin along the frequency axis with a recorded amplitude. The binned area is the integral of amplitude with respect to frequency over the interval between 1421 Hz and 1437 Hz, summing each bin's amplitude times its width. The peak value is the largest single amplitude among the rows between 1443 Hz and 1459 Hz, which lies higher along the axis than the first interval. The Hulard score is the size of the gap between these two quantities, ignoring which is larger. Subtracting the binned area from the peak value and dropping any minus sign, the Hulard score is 107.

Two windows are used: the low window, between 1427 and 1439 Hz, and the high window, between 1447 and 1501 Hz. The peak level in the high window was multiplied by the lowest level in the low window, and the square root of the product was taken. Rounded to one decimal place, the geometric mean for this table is 7.2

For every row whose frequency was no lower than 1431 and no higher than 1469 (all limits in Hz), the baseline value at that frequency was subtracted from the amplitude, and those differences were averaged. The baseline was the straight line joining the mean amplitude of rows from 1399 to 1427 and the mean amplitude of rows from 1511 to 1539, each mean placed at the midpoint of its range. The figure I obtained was -1.5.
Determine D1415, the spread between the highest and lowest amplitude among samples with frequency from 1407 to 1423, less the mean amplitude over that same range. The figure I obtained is -6.8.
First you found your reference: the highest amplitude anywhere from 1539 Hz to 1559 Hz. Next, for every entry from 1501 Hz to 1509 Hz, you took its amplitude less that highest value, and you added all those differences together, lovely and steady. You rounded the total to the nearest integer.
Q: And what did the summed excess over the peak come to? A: -7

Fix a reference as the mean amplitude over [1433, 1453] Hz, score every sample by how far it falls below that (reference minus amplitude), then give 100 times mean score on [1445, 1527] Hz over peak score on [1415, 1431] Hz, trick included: 114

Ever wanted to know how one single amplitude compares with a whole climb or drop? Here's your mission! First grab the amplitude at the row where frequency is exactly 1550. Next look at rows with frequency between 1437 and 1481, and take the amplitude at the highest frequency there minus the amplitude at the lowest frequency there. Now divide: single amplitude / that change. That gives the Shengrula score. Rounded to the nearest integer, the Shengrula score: 14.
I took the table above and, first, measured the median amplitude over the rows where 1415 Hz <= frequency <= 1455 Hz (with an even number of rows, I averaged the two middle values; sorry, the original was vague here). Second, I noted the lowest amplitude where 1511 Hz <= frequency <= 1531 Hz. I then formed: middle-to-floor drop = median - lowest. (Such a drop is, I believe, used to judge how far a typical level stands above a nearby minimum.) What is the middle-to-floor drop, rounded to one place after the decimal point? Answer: -0.9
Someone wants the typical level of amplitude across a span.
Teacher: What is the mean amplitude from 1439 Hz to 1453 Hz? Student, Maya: 5.5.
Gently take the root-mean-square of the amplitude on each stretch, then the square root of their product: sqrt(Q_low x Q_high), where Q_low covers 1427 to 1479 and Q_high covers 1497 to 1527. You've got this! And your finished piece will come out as 7.18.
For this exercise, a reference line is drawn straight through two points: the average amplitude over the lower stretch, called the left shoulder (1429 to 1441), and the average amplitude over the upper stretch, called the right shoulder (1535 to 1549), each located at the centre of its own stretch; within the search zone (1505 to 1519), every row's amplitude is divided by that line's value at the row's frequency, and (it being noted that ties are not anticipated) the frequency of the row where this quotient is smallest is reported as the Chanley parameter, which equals 1518 Hz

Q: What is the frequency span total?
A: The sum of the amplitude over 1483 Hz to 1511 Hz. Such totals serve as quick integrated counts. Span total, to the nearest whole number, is 108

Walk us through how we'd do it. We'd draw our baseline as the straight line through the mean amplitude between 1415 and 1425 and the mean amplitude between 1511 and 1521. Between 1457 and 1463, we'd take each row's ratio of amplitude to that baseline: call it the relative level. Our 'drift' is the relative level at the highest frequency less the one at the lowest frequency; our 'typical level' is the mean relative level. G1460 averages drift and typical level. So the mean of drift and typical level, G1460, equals 0.410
